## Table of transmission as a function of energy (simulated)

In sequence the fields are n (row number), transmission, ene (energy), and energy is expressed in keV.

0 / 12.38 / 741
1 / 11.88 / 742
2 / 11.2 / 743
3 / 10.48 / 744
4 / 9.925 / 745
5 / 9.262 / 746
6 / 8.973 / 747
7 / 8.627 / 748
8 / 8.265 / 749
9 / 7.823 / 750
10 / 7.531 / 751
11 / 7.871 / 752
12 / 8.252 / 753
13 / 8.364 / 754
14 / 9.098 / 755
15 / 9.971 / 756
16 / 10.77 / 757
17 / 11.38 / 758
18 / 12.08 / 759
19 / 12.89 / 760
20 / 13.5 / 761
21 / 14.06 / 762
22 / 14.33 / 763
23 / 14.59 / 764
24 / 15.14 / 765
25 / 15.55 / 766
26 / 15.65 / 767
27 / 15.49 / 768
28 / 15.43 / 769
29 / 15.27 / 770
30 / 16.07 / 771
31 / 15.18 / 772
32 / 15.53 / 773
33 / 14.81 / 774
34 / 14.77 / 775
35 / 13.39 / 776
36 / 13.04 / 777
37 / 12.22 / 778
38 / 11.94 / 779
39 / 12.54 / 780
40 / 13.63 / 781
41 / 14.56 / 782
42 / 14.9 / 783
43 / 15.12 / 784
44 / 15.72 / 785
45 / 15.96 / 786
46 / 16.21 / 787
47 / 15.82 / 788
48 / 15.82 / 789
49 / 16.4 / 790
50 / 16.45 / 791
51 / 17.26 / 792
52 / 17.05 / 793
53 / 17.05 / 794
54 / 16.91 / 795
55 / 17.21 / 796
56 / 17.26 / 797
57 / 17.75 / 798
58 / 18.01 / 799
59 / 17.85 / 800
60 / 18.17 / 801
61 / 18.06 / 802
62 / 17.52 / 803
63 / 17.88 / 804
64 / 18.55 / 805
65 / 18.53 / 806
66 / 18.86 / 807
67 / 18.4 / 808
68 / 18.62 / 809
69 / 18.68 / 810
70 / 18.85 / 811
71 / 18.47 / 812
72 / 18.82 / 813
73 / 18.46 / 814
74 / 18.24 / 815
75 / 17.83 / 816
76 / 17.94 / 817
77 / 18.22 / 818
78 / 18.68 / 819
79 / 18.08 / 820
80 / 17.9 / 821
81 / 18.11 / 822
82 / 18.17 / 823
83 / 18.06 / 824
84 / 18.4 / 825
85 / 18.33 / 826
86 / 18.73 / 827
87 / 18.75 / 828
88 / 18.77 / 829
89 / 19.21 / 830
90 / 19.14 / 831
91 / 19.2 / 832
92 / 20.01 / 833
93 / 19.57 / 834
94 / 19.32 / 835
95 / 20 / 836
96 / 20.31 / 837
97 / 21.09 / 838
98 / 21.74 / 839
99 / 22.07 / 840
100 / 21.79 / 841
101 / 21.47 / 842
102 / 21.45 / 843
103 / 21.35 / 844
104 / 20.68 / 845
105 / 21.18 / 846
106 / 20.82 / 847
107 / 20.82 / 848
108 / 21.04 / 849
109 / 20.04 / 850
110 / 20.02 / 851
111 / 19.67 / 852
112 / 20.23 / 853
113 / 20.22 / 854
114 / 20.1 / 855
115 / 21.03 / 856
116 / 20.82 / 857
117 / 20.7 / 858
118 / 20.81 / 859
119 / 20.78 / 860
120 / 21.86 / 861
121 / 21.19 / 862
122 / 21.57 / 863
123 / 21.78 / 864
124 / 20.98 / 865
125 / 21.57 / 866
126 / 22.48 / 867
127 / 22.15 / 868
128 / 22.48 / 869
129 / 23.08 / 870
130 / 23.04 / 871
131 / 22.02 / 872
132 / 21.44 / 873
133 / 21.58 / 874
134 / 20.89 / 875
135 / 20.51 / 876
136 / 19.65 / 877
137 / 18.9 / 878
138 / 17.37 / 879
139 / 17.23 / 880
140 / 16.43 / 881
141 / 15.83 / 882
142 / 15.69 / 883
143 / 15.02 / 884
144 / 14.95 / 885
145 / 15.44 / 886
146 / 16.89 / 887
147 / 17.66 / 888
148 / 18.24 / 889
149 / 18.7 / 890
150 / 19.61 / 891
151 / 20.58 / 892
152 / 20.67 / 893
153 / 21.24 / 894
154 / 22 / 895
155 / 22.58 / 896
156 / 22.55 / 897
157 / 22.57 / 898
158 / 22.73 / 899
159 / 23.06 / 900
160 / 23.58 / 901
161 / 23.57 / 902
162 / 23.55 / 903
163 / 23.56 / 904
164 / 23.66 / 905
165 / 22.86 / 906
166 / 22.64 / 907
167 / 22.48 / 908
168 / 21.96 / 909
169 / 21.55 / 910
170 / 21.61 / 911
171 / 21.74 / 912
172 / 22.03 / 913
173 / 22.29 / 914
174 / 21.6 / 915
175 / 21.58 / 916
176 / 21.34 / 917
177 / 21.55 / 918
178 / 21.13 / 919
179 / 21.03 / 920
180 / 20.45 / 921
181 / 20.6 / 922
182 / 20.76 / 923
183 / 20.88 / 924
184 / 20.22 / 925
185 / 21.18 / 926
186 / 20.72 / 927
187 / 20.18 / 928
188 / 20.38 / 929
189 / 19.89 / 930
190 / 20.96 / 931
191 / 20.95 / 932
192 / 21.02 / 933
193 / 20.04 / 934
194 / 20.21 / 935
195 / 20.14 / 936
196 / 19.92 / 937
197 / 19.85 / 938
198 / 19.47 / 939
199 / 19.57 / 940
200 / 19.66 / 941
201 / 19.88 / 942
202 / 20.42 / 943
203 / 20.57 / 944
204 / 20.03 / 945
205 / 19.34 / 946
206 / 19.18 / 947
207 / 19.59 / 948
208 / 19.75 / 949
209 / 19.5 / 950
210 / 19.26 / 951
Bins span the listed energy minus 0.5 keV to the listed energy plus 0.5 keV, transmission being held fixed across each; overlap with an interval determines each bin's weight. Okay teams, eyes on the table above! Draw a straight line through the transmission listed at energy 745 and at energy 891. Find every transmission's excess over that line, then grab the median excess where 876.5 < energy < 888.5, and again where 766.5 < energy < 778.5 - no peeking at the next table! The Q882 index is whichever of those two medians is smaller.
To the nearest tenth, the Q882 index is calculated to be -2.5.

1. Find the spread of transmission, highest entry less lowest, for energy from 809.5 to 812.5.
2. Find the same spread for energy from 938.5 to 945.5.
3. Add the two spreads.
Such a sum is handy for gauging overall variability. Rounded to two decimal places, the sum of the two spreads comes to 1.48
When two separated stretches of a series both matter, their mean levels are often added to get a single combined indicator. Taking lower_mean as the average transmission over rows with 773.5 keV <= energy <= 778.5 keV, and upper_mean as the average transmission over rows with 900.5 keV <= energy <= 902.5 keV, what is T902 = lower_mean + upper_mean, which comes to 37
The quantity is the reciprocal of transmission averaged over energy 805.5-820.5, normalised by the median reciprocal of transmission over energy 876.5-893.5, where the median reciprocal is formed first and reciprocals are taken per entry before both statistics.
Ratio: 0.94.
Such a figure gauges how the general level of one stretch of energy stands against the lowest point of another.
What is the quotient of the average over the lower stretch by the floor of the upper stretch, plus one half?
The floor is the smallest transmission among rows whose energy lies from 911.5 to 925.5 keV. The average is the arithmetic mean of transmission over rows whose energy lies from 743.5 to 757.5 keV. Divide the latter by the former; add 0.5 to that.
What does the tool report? 0.94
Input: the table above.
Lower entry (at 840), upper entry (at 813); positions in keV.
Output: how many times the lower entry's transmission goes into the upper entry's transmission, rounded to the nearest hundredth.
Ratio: 0.85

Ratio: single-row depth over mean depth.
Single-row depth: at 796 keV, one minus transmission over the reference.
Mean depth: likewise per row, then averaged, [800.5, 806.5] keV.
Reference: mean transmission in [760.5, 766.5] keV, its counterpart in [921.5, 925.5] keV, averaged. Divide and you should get -0.7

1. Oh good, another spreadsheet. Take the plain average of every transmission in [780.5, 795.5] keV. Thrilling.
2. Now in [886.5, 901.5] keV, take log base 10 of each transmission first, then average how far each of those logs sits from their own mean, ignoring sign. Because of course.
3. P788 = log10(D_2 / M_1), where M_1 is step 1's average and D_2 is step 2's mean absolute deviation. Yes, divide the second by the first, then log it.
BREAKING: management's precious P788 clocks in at -2.62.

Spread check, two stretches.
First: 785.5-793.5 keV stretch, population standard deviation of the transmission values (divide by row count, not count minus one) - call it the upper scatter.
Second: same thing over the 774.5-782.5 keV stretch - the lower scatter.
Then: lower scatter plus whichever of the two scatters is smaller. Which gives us 1.48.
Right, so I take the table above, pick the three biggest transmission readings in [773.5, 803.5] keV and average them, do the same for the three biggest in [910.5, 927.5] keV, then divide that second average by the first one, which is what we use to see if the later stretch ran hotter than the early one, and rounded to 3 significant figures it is 1.22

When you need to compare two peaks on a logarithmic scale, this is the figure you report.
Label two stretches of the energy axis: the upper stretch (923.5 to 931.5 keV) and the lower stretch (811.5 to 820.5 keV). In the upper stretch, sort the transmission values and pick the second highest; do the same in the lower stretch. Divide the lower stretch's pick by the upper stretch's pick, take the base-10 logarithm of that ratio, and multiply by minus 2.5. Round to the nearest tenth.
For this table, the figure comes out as 0.1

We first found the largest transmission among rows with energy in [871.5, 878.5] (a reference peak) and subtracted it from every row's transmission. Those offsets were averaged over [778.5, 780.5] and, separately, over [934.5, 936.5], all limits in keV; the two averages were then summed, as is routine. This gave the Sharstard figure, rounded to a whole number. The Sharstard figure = -12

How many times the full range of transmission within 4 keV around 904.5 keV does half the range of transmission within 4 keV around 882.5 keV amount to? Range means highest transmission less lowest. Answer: 0.88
